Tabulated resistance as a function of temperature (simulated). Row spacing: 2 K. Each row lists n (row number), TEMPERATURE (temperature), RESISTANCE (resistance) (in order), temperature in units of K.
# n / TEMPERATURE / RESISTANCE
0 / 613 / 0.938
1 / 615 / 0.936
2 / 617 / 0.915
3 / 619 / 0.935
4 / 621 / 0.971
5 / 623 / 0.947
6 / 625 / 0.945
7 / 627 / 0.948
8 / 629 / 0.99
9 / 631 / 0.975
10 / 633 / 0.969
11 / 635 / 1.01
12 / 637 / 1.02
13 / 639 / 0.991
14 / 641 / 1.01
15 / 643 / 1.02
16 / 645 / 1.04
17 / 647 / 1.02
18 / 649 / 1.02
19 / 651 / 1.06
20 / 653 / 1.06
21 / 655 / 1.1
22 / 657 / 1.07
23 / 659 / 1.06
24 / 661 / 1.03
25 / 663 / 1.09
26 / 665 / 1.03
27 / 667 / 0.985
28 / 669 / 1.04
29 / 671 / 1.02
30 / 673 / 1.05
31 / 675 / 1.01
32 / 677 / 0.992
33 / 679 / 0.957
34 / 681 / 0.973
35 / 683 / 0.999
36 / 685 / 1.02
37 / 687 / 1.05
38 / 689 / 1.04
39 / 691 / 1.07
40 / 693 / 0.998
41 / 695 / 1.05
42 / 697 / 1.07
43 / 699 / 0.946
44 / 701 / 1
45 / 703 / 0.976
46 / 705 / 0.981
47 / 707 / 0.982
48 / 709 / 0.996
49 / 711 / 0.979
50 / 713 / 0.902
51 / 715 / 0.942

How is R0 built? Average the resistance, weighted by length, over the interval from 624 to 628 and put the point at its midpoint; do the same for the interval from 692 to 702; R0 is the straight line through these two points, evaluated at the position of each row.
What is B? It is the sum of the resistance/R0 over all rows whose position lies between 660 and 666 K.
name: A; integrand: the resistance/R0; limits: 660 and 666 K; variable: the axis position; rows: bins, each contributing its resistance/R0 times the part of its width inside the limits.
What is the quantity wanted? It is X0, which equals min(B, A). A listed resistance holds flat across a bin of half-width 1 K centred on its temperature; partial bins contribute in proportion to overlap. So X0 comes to 3.21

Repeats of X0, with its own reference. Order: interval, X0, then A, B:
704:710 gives 2.89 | 5.8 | 2.89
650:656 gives 3.31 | 6.6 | 3.31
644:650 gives 3.19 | 6.4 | 3.19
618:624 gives 3.03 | 6.1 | 3.03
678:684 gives 2.94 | 5.9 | 2.94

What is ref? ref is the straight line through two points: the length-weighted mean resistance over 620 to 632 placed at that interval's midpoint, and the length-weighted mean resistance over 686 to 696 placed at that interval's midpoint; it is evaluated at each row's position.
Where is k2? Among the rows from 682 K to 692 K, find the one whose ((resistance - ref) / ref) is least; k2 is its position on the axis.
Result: 683 K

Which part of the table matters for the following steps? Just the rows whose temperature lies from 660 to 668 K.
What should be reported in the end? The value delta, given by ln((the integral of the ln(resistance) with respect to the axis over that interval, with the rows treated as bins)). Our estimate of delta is -1.3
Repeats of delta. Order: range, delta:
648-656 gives -0.8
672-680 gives -4.3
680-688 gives -2.5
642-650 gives -1.6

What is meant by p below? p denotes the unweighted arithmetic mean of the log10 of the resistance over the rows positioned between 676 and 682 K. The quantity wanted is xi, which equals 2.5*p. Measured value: -0.029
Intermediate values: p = -0.011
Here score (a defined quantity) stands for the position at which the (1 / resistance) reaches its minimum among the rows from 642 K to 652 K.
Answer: 651 K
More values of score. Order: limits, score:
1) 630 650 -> 645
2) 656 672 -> 663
